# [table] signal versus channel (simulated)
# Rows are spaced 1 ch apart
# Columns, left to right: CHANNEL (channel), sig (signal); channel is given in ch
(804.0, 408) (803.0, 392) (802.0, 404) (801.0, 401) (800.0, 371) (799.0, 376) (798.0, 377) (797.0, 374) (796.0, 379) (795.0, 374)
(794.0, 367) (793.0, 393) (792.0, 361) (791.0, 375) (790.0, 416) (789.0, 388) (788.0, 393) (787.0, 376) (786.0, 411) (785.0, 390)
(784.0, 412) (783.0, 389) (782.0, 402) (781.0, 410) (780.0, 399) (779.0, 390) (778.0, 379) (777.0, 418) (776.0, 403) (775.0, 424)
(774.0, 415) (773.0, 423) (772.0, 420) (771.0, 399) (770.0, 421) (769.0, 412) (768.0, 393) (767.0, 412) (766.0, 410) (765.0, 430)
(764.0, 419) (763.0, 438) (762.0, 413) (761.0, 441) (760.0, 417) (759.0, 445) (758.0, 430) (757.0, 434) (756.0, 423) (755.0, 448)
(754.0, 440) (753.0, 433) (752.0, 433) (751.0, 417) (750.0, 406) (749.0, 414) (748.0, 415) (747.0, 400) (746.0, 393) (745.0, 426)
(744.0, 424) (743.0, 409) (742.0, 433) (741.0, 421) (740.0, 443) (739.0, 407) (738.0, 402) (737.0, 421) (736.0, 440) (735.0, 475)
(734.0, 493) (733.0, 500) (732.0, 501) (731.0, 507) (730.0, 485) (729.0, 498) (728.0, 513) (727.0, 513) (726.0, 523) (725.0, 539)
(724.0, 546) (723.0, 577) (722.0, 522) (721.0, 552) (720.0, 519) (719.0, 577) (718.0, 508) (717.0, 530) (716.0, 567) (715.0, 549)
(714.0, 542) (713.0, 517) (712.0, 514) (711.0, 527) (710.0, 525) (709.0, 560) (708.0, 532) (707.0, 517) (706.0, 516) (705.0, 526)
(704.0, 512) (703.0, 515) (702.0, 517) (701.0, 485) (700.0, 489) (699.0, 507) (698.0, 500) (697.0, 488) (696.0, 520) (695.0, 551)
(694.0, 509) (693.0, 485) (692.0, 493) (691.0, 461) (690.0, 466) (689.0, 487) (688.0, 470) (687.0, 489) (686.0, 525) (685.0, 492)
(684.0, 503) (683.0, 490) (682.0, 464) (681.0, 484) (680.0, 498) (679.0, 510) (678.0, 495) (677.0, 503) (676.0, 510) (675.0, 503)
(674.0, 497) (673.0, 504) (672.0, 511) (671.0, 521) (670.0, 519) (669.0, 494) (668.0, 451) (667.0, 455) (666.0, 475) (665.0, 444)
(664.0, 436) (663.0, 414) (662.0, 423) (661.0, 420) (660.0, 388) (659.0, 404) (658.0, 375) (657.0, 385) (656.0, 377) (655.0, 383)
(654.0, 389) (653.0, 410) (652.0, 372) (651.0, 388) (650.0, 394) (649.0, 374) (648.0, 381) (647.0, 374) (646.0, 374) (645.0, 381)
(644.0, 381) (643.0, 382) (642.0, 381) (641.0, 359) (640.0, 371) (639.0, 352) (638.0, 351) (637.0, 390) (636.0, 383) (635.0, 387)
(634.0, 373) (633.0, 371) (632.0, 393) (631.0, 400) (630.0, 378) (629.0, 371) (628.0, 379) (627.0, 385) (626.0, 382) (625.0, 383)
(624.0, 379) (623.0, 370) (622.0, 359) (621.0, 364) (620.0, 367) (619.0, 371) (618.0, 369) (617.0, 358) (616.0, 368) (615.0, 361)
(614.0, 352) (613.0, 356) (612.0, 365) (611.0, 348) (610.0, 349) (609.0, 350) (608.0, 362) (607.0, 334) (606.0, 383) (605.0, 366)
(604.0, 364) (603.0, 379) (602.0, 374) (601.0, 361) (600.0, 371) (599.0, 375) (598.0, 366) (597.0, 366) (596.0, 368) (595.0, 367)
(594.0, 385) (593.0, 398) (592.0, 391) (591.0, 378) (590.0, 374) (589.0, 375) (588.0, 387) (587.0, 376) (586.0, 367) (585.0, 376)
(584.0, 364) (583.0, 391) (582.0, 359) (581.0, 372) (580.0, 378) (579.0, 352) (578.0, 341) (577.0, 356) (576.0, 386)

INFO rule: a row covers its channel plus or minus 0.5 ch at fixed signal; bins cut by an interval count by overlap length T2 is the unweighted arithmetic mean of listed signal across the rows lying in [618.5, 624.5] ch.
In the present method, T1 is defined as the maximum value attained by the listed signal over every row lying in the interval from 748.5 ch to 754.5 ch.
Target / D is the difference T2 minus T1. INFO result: -72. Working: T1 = 440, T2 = 368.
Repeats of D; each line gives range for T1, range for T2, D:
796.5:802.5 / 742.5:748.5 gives 7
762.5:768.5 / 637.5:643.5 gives -72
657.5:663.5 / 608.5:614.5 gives -70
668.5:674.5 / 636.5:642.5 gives -154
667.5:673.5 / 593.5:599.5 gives -150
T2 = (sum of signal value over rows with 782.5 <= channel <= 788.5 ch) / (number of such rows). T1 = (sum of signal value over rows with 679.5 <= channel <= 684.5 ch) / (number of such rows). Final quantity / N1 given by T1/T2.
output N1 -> 1.23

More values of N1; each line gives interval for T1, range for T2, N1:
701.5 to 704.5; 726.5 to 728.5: 1.00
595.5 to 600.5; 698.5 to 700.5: 0.74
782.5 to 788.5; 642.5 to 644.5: 1.04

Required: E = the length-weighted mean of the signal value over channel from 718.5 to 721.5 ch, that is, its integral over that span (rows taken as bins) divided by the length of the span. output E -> 549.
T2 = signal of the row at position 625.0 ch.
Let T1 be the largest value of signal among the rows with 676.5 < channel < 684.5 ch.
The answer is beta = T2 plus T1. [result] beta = 893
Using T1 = 510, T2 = 383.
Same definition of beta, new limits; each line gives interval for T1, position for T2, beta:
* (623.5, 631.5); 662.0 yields 823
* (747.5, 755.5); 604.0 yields 812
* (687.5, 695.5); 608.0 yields 913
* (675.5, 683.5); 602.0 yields 884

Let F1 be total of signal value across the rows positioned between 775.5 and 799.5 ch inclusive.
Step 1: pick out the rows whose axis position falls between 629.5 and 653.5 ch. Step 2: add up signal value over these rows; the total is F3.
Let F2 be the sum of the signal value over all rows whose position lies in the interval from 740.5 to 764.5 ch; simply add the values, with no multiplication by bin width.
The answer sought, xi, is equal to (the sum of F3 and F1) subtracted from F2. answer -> -8280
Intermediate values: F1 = 9352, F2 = 10172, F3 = 9100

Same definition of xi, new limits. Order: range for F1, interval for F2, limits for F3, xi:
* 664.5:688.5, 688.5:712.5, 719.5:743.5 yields -11244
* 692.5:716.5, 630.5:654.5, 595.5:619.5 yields -12075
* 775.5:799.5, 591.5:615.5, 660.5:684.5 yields -12085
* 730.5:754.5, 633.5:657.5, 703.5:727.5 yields -14171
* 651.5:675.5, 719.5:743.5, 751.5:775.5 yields -9084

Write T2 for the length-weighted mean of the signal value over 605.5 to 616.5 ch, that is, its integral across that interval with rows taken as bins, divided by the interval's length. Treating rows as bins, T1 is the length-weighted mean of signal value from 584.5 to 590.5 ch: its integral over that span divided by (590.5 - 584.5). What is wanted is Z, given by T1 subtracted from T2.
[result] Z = -19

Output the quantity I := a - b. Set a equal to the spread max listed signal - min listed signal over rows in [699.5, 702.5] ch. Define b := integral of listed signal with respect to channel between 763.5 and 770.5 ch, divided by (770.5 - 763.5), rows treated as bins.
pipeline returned -382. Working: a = 32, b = 414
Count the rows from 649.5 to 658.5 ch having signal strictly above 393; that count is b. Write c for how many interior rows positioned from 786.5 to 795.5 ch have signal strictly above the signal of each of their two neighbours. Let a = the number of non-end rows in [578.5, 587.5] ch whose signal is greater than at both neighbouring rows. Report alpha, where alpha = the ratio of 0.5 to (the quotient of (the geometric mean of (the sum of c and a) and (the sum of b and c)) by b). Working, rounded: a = 3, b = 2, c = 3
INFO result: 0.18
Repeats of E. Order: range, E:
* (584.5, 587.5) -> 373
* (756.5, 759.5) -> 436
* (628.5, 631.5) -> 383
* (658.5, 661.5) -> 404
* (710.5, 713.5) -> 519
